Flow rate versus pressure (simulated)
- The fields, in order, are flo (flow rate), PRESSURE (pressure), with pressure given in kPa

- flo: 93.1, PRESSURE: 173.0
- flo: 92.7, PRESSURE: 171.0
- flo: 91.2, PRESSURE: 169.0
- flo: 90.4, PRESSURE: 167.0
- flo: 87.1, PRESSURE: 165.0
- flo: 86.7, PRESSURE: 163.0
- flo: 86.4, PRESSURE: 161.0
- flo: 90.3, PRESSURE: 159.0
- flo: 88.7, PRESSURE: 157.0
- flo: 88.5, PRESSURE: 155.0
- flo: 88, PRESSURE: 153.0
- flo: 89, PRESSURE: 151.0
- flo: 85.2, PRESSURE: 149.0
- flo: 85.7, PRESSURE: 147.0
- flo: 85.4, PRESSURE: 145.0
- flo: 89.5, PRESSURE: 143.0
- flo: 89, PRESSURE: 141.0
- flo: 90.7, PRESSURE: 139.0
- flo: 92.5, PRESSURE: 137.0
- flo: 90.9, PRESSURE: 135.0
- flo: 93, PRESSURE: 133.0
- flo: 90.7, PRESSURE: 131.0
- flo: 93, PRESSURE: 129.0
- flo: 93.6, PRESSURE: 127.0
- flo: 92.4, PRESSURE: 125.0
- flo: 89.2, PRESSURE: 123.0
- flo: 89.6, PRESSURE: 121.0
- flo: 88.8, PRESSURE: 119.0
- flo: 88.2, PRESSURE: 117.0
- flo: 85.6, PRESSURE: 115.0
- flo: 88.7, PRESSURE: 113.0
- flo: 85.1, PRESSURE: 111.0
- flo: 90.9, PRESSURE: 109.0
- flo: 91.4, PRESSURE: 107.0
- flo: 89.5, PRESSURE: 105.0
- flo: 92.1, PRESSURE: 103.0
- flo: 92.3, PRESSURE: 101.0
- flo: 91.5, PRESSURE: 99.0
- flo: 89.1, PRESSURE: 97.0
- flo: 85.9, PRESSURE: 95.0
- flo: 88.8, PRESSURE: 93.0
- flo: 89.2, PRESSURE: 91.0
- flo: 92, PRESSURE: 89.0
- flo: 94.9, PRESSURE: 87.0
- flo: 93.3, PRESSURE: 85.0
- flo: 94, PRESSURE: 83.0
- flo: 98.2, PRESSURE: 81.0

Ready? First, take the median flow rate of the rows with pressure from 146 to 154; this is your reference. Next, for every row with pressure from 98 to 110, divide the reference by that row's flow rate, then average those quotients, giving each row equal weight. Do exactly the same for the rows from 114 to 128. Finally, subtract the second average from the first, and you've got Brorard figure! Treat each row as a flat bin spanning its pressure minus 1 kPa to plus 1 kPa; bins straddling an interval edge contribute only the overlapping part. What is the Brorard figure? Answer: -0.02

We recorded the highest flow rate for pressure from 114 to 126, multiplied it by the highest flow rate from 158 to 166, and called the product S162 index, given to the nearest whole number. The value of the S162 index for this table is 8344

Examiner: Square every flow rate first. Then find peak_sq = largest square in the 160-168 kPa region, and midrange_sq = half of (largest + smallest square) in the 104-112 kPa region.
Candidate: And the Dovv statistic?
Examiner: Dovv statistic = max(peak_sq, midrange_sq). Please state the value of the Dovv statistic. 8172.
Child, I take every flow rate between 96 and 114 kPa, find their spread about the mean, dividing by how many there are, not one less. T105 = 2.1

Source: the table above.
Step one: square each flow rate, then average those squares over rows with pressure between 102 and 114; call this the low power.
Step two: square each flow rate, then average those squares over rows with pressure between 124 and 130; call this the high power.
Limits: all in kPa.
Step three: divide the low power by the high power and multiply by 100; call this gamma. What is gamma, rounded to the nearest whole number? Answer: 93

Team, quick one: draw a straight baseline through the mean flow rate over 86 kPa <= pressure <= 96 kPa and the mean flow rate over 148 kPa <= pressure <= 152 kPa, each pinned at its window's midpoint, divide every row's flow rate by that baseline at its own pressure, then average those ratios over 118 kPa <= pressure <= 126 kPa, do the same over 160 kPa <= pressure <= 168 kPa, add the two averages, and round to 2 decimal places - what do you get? 2.03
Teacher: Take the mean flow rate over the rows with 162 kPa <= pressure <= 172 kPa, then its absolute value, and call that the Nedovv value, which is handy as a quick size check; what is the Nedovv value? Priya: 90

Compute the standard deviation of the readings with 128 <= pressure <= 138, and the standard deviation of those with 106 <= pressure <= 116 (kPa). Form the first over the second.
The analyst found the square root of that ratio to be 0.62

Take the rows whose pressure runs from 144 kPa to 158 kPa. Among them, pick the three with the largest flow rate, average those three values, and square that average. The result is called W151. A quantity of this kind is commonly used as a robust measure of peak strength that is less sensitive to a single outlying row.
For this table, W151 7874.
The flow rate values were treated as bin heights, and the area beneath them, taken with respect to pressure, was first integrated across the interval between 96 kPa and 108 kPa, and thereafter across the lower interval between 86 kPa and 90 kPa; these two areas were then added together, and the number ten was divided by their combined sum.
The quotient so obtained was 0.0068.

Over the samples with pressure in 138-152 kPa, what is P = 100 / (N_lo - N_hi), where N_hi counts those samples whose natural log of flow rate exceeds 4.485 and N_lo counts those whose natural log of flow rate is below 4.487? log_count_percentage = -100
